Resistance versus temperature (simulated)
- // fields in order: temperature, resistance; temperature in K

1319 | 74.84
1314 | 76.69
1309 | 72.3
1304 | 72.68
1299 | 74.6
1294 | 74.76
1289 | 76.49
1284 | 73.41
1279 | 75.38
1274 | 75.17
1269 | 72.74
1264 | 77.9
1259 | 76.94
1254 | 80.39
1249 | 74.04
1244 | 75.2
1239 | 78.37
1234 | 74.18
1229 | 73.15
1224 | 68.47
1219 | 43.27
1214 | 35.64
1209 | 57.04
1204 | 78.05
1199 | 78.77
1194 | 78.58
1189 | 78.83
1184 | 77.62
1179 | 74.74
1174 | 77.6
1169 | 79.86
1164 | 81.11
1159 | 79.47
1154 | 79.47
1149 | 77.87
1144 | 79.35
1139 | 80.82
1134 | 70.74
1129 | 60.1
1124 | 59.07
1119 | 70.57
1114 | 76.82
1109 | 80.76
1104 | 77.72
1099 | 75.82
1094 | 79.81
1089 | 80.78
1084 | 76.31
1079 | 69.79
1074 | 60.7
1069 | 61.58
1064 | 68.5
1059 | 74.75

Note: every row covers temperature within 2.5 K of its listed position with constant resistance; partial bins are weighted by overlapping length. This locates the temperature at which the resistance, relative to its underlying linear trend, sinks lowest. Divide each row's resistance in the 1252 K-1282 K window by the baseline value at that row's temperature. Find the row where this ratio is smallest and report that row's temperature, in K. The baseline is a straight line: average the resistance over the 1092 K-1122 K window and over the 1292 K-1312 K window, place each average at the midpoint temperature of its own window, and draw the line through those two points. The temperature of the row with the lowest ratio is 1269 K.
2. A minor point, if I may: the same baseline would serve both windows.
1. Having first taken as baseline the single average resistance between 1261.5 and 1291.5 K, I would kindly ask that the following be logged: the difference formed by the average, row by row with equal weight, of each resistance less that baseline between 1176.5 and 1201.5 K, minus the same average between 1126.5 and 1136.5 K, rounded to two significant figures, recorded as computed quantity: 12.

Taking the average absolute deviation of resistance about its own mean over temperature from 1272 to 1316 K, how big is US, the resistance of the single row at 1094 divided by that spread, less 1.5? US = 64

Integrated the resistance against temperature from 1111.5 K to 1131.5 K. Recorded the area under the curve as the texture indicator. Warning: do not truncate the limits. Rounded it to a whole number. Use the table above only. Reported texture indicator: 1333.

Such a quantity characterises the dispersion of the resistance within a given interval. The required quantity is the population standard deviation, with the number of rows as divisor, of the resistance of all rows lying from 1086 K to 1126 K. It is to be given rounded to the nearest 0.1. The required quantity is 6.8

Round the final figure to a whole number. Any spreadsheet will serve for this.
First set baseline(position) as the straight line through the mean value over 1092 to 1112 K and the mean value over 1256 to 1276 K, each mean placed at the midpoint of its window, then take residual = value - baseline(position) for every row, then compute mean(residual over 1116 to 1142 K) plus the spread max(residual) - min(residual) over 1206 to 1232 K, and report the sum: 28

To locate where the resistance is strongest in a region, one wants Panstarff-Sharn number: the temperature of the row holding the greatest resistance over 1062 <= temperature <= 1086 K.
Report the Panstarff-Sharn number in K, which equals 1084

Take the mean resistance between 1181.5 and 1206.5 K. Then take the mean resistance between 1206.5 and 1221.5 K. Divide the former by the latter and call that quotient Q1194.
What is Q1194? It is 1.73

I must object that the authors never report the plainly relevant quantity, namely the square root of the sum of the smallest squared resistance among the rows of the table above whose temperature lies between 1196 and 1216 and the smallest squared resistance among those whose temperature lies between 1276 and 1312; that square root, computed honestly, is 81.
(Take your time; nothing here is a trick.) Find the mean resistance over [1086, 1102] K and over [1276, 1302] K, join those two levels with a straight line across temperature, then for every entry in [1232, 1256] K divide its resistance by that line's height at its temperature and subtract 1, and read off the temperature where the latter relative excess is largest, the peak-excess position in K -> 1254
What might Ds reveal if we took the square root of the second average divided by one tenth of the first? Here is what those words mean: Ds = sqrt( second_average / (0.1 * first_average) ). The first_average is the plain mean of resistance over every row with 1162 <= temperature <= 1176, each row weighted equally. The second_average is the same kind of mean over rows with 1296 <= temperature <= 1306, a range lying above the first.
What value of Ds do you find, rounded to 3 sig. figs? 3.04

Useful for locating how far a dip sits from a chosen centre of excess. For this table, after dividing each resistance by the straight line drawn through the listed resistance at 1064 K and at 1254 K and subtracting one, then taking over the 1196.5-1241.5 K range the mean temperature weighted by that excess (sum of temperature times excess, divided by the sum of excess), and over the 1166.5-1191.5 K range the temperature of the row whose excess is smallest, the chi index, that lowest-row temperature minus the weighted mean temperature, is -38.6 K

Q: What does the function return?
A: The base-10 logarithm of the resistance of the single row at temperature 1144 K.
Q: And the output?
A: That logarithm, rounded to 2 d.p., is 1.90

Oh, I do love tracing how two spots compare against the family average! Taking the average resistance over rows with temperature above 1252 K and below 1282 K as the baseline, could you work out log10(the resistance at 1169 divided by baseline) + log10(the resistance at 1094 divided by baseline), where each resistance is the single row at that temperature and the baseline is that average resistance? 0.04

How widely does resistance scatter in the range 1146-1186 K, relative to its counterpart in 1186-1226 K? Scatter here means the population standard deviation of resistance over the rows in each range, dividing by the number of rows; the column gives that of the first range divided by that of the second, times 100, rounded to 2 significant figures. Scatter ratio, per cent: 11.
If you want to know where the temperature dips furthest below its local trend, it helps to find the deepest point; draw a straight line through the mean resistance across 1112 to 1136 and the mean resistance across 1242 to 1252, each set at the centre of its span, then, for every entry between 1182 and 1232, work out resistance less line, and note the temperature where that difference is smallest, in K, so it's 1214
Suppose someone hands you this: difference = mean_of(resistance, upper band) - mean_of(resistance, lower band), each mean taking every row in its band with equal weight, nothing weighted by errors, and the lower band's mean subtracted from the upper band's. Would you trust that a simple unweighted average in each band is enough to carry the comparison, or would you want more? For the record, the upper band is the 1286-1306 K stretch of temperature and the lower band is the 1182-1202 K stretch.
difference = -3.8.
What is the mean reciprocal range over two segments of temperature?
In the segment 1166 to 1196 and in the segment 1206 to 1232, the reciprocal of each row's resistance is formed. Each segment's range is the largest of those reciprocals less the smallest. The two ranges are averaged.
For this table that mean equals 0.0076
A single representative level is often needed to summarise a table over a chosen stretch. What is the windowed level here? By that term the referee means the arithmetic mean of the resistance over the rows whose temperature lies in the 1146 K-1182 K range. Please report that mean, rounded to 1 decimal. 78.6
